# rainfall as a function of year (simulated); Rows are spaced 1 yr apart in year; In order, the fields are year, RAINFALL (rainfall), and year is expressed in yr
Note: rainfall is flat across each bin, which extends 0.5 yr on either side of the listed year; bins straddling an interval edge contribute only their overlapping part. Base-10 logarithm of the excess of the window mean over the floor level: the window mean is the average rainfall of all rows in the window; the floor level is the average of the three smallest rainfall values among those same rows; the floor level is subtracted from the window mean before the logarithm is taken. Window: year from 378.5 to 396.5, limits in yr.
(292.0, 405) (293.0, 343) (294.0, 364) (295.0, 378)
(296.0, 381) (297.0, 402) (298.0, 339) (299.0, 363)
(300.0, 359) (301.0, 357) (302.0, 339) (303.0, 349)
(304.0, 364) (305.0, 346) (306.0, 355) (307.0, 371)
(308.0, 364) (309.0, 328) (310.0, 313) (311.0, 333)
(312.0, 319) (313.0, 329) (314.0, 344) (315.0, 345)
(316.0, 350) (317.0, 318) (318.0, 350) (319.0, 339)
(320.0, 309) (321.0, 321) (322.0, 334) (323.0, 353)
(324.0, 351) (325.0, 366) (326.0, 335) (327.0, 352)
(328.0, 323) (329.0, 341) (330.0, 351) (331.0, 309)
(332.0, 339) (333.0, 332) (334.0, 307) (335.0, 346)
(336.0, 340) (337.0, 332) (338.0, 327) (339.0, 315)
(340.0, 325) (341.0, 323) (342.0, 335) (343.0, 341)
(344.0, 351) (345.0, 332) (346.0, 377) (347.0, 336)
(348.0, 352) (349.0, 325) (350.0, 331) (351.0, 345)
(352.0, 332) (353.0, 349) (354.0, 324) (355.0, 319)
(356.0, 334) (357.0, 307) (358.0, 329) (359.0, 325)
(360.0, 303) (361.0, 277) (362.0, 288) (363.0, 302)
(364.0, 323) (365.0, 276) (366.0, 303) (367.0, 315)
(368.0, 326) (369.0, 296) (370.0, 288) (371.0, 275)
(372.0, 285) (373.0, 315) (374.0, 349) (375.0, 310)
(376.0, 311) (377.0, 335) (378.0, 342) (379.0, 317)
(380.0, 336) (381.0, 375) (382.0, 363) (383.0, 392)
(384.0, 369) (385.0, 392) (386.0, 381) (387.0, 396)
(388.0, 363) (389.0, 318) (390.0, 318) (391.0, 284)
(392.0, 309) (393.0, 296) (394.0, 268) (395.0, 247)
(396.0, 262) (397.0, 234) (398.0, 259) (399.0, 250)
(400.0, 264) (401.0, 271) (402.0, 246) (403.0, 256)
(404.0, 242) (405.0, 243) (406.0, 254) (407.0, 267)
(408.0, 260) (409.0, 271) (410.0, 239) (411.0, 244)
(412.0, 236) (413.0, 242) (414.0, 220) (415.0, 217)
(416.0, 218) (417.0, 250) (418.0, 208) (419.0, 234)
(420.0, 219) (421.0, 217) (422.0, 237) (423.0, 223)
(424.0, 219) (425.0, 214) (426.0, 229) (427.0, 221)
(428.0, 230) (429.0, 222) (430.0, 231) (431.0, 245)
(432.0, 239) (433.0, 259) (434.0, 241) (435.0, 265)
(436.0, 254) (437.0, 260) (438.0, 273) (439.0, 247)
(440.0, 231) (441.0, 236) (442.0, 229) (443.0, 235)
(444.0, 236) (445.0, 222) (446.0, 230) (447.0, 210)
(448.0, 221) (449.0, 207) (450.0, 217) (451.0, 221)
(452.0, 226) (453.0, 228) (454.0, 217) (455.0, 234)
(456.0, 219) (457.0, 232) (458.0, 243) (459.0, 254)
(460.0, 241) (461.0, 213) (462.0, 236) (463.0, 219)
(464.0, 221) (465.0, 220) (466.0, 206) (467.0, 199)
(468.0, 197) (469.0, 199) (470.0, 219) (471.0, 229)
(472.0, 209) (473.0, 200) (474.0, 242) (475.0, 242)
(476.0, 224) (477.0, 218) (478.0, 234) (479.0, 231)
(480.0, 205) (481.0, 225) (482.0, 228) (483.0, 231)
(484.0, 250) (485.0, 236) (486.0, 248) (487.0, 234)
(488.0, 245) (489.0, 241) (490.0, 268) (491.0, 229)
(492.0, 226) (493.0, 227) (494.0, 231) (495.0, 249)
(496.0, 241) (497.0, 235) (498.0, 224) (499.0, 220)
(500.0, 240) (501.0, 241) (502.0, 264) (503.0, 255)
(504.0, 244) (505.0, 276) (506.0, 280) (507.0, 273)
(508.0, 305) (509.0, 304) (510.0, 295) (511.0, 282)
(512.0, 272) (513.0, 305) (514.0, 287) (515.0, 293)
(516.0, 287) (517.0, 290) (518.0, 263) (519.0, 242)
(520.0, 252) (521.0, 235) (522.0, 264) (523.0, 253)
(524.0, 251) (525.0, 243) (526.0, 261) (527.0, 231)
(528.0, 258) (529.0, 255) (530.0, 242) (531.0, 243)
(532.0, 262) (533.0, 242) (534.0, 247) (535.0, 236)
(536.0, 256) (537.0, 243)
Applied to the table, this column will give 1.87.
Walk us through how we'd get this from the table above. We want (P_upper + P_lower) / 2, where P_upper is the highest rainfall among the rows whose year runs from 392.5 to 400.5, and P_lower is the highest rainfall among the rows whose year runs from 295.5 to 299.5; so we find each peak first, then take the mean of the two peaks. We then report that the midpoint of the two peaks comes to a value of 349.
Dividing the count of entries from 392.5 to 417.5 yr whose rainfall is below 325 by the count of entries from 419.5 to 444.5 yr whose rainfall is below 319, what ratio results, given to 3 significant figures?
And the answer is 1.00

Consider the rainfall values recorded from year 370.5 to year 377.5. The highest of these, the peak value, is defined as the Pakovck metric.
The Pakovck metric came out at 349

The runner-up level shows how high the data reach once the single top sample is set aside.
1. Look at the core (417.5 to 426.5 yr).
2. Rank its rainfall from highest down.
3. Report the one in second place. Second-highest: 234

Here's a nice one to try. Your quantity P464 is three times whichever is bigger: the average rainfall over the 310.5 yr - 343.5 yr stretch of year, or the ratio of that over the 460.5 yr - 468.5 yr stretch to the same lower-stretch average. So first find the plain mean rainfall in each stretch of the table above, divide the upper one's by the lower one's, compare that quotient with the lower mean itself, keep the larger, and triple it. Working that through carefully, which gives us 1003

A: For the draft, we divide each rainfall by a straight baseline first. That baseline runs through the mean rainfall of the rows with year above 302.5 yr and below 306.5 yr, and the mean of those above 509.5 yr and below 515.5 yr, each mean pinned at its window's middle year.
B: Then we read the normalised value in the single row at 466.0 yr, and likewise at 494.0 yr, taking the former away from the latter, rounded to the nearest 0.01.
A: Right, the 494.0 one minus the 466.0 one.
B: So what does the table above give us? 0.10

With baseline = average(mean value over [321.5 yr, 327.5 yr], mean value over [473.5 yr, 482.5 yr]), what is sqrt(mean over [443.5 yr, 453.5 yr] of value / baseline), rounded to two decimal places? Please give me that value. 0.88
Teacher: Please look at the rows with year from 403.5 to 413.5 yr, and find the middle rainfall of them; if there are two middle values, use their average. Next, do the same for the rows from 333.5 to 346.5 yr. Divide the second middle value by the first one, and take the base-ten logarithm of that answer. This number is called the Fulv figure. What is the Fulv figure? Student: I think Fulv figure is 0.13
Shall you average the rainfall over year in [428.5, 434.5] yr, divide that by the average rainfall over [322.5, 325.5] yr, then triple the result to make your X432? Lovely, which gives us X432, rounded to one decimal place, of 2.0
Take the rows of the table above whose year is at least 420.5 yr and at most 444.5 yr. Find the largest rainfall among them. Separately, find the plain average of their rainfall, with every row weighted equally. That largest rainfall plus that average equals 510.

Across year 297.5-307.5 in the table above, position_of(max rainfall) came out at 307.0 yr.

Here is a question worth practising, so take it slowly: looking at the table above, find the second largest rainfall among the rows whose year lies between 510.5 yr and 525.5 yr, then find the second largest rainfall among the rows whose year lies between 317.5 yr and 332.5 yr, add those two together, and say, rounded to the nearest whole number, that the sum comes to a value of 646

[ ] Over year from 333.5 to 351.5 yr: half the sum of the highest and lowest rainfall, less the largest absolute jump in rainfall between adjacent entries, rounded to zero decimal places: 297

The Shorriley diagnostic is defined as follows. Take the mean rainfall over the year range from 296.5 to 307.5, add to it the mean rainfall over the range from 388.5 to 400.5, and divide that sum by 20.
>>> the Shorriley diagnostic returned 31.7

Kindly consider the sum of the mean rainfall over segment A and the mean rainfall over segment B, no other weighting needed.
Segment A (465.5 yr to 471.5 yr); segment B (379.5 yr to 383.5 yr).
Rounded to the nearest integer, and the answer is 575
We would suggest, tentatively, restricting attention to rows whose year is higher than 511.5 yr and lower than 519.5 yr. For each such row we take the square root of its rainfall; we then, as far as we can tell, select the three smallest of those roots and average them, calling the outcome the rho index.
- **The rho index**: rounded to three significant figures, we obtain 16.1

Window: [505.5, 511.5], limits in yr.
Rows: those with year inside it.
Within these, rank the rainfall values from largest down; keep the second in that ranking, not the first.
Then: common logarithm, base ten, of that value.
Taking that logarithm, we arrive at 2.48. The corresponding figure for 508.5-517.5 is 2.48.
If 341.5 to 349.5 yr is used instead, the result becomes 2.55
